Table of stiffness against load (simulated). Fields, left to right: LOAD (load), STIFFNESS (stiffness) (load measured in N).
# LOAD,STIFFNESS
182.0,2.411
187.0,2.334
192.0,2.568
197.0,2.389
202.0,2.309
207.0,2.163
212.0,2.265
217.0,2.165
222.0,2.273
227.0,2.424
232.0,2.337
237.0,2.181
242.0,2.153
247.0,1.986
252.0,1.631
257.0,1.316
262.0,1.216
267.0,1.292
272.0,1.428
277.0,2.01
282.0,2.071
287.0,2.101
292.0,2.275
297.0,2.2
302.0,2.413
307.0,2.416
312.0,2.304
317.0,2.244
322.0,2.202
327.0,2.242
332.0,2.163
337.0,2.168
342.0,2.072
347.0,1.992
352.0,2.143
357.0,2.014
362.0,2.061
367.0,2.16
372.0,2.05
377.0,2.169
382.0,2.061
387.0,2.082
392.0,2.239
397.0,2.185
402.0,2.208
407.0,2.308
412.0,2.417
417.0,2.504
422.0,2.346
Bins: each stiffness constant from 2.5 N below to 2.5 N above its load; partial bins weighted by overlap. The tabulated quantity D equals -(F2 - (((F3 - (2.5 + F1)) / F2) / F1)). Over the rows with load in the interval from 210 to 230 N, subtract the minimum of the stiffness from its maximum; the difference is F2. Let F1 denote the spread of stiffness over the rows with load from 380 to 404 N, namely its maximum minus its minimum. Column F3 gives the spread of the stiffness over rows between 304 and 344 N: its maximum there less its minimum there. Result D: -51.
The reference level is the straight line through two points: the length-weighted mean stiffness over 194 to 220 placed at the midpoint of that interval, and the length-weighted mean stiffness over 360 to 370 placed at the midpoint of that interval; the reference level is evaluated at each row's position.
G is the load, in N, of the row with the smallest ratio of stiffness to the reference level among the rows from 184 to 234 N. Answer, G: 207.0 N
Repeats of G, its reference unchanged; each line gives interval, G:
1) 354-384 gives 357.0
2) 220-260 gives 257.0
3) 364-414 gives 372.0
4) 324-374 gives 347.0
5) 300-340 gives 332.0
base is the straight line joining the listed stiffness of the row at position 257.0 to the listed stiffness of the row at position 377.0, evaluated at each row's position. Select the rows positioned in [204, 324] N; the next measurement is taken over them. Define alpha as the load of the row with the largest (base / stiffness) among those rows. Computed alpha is 262.0 N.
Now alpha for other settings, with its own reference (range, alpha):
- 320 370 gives 357.0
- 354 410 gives 387.0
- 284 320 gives 317.0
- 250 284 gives 262.0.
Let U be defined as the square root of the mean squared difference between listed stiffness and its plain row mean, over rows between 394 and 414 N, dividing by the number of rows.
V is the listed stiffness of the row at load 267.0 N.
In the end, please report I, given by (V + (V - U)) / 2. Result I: 1.25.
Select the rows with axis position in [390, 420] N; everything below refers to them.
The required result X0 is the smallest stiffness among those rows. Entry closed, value 2.185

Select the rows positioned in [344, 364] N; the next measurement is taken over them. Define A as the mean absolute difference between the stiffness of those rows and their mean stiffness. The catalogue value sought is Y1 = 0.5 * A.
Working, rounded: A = 0.05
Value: 0.025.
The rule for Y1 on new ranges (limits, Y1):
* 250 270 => 0.067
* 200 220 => 0.031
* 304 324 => 0.034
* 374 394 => 0.033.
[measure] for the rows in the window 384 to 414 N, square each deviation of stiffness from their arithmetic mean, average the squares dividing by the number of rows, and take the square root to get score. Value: 0.104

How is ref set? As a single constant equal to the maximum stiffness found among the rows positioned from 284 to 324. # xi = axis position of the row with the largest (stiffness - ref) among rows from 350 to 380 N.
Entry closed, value 377.0 N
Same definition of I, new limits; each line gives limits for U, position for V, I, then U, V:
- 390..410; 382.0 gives 2.04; 0.05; 2.061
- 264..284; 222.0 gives 2.10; 0.34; 2.273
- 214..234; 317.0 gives 2.20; 0.09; 2.244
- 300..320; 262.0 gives 1.18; 0.07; 1.216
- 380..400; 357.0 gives 1.98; 0.07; 2.014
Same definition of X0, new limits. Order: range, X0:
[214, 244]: 2.153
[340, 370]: 1.992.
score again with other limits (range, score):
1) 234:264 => 0.385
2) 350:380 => 0.060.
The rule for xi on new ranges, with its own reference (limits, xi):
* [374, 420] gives 417.0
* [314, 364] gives 317.0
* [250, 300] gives 292.0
